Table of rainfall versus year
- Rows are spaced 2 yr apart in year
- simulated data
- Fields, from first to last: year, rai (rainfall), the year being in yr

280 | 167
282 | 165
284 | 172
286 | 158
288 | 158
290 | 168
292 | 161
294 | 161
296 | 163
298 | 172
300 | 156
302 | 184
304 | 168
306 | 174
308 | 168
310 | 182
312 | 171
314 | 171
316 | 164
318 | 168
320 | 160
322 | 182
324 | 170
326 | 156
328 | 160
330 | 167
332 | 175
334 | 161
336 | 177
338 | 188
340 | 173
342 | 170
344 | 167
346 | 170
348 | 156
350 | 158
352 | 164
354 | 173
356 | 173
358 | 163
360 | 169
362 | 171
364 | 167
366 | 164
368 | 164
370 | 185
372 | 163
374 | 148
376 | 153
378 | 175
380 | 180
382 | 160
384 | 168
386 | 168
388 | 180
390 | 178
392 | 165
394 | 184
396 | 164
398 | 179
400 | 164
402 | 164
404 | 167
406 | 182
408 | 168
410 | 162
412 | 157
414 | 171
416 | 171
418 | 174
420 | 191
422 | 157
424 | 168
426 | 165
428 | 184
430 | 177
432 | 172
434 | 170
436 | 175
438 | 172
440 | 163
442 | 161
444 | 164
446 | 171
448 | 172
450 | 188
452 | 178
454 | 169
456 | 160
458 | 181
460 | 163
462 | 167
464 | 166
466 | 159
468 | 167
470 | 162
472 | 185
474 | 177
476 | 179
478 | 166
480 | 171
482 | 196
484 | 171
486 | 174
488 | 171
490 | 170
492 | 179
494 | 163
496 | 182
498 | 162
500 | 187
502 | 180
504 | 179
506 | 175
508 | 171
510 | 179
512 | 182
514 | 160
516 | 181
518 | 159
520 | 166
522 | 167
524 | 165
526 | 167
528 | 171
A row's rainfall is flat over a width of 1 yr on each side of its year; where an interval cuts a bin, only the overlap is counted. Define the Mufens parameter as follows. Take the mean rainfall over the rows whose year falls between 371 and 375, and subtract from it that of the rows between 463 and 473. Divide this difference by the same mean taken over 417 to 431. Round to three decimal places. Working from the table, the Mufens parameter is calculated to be -0.071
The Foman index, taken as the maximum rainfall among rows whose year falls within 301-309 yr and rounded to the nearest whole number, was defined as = 184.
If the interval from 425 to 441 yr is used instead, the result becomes 184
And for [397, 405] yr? 179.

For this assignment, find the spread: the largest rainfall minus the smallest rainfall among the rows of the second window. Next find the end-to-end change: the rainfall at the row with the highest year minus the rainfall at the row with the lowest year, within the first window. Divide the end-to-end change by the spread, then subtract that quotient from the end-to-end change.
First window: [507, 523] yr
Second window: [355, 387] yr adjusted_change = -3.9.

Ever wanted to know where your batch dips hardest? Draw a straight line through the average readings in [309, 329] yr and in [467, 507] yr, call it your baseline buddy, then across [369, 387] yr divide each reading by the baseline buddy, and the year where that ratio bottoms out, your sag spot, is 374 yr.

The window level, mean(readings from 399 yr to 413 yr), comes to 166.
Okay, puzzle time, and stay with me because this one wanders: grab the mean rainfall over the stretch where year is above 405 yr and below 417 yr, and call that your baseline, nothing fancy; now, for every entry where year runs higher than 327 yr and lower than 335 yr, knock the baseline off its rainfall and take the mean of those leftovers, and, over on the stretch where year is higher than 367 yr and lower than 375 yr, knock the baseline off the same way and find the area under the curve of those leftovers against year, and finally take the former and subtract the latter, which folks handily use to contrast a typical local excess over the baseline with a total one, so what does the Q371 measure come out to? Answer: 25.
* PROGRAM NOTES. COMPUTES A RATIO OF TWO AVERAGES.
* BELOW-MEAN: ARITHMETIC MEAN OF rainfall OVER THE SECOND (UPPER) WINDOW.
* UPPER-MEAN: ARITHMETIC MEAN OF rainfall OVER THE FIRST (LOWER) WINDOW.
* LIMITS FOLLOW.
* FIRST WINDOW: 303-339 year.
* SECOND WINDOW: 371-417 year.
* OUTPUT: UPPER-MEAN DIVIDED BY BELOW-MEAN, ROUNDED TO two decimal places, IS 1.01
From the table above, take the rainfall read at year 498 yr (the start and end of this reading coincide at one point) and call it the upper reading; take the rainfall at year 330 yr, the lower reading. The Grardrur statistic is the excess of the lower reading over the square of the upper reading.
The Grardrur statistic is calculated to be -26077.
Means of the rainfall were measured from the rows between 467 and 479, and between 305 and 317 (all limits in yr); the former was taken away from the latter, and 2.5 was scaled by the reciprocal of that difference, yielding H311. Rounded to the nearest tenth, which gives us -2.5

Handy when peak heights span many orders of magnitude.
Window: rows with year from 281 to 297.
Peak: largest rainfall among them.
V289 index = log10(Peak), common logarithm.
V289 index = 2.24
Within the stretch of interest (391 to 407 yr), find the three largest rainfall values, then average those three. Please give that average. 182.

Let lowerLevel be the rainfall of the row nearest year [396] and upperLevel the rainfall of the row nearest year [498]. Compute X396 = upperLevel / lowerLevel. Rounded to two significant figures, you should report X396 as 0.99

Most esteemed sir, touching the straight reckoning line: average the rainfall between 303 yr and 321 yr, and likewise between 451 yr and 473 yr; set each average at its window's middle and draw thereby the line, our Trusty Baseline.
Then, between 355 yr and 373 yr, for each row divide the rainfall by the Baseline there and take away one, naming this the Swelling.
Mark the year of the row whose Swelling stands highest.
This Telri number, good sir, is 370 yr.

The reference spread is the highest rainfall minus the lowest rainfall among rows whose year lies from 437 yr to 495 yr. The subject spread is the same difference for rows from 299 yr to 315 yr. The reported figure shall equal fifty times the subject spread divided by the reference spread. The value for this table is 38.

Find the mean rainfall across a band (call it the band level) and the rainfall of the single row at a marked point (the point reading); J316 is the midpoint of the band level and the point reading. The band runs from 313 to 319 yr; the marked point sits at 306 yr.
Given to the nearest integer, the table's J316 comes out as 171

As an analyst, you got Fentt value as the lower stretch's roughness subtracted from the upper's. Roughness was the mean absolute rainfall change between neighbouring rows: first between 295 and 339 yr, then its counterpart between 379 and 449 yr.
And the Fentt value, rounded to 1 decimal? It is -1.9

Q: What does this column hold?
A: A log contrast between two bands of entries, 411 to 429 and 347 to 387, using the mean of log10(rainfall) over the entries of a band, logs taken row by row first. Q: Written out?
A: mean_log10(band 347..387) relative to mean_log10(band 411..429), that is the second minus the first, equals -0.012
